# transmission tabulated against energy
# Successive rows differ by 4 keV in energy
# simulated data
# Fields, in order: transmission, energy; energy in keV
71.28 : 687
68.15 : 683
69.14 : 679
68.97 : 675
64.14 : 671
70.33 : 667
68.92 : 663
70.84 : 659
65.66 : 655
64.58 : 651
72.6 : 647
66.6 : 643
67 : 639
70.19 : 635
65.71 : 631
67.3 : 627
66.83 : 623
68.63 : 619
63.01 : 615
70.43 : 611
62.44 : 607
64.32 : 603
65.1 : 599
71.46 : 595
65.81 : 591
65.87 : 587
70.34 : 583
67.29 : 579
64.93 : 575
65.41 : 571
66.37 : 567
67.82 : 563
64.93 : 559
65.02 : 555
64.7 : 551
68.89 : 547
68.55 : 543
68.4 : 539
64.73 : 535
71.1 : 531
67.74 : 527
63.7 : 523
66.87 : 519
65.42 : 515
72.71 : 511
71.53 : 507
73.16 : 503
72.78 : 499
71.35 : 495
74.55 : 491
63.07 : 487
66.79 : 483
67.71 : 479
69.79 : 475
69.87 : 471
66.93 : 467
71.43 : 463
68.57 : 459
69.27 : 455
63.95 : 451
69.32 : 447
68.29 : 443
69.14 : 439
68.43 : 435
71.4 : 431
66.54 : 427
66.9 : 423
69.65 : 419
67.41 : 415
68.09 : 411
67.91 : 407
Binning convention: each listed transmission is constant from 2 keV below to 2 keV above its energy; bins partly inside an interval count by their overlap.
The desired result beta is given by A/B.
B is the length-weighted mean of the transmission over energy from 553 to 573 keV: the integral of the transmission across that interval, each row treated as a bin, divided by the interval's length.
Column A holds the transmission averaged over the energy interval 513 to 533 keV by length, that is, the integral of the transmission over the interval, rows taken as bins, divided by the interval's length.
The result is 1.02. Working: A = 67.0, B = 65.9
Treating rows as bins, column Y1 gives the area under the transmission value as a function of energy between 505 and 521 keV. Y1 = 1106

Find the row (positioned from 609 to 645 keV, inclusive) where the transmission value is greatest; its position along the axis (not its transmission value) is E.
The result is 611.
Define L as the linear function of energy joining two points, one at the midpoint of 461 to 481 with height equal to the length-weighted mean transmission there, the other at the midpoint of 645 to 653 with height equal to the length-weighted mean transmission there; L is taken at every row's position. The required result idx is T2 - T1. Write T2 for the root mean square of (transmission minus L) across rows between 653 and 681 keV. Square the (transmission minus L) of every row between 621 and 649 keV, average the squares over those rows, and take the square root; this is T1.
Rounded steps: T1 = 2.4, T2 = 2.3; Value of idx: -0.1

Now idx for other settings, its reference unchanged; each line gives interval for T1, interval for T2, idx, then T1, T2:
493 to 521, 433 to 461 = -1.2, 3.2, 2.1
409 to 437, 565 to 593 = 1.0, 1.8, 2.8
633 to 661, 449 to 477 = -0.4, 2.8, 2.4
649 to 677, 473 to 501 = 0.9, 2.7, 3.6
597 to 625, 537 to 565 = -1.3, 4.0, 2.7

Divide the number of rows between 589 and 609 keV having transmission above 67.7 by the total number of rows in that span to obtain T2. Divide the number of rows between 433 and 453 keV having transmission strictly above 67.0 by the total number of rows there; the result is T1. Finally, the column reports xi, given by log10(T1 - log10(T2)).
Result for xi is 0.18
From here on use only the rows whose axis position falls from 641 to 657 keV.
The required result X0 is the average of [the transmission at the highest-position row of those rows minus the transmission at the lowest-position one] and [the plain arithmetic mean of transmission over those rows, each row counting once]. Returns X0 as 33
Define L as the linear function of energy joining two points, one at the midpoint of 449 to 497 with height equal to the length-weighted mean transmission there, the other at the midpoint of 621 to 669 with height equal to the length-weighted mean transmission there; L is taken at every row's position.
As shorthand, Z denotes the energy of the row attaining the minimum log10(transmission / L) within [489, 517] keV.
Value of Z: 515 keV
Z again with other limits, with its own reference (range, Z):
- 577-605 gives 603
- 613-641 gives 615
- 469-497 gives 487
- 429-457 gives 451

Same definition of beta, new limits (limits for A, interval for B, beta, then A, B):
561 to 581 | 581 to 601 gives 0.98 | 66.4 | 67.7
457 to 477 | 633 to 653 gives 1.02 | 69.3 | 68.2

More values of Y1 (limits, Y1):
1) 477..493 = 1088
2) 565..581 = 1056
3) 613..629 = 1063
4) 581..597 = 1094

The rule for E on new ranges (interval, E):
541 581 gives 547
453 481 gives 463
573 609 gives 595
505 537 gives 511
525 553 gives 531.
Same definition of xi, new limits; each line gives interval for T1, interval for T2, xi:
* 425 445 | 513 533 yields 0.08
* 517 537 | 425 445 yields -0.30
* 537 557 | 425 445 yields -0.16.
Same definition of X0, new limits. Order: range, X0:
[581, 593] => 31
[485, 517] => 36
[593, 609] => 28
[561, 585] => 35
